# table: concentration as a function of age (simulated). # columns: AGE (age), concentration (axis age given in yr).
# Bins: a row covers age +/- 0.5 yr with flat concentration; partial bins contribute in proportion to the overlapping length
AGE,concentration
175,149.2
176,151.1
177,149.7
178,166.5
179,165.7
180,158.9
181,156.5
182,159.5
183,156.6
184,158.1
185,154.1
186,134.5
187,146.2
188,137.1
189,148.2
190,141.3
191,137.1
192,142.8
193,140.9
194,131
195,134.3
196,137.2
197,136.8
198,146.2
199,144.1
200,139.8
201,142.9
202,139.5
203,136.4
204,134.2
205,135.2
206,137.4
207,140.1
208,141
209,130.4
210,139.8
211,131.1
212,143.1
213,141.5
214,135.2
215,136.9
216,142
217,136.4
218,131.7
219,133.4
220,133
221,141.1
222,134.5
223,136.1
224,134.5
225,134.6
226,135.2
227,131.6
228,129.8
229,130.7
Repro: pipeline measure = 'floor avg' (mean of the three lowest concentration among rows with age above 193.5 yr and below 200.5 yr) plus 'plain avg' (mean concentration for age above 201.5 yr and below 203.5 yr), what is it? 272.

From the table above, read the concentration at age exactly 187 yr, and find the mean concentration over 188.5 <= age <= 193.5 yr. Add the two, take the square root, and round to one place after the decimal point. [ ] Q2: 17.0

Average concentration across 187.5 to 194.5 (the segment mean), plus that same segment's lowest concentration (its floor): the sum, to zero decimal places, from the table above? 271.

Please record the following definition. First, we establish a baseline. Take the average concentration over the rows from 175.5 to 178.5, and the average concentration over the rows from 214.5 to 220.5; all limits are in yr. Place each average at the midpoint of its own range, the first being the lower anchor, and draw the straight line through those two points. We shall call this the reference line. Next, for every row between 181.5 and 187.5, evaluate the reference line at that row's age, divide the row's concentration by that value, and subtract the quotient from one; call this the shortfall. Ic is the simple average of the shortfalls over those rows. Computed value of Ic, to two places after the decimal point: 0.00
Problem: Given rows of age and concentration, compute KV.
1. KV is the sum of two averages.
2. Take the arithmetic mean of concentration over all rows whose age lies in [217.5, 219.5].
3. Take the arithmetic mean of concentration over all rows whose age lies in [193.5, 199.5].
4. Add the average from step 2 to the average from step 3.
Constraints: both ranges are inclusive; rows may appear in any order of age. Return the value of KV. 271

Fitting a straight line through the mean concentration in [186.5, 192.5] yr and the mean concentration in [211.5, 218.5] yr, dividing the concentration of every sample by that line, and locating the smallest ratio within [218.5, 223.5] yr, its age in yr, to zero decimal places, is 220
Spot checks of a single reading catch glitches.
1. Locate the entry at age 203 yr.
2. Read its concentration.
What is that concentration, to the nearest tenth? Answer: 136.4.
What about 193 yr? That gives 140.9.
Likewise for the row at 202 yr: 139.5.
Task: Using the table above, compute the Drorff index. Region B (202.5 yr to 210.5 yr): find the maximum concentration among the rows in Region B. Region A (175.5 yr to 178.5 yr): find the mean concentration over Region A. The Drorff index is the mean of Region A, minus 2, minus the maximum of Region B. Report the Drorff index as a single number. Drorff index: 13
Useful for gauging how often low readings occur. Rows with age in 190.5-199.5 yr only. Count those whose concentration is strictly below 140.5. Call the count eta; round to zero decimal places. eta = 5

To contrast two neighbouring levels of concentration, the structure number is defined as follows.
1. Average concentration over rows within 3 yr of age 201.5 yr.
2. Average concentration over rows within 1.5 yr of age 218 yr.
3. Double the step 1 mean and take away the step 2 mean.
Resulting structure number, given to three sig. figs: 145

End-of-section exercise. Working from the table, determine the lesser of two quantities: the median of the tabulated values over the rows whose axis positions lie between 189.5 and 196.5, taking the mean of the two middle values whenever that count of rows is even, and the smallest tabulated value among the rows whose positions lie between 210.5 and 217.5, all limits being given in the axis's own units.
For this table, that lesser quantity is 131.1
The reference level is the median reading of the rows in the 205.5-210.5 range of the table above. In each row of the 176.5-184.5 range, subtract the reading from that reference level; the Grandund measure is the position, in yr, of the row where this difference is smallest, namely 178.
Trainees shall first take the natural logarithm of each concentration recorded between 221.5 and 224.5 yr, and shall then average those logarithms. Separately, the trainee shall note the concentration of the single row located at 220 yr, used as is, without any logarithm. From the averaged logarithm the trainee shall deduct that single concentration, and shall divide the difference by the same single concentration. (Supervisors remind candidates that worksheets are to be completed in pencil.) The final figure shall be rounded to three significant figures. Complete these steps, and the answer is -0.963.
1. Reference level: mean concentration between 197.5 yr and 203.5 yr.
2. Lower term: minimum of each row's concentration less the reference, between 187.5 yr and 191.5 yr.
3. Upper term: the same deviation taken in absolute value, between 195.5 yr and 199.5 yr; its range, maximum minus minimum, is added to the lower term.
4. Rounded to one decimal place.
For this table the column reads -2.3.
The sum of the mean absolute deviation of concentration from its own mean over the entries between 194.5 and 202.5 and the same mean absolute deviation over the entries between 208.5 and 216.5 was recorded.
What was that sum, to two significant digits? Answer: 7.3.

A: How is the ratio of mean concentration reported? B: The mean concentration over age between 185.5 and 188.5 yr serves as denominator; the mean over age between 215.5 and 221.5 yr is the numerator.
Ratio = 0.978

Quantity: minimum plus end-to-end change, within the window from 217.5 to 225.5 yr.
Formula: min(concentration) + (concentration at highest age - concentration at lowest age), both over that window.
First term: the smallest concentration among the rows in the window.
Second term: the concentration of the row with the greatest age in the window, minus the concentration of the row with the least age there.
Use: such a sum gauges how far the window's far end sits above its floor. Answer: 135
